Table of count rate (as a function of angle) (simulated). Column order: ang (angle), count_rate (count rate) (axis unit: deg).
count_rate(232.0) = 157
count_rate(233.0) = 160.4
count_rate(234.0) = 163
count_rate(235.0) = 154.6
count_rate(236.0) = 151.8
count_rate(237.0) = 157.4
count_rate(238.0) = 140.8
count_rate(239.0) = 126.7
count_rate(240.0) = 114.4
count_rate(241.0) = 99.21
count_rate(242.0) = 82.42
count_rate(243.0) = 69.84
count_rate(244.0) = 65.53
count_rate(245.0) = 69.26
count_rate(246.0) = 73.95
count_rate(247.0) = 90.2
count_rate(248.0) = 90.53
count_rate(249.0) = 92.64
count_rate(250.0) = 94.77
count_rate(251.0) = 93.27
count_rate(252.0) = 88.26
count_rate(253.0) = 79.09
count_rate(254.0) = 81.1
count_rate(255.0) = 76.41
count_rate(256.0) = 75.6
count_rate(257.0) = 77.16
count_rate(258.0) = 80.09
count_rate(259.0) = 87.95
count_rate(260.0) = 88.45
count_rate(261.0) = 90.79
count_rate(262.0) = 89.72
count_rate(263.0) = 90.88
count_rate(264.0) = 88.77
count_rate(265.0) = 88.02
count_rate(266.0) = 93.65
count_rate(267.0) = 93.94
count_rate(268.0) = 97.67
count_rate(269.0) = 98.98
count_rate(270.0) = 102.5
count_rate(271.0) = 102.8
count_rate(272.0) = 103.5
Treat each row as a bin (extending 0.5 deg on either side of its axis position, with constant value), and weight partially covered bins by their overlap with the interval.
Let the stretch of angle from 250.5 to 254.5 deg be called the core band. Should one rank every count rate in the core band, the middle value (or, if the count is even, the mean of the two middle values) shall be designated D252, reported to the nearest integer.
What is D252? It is 85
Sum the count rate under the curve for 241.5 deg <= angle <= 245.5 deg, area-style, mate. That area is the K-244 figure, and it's 287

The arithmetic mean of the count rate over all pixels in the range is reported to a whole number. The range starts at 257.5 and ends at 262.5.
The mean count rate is 87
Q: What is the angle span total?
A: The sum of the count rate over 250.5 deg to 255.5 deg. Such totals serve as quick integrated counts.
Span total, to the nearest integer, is 418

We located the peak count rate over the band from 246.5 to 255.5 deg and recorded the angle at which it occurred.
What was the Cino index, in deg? 250.0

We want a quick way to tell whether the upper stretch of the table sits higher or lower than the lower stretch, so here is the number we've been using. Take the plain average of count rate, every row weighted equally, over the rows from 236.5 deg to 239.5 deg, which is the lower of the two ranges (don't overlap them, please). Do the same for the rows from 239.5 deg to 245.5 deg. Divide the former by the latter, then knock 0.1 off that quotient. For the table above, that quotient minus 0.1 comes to 1.60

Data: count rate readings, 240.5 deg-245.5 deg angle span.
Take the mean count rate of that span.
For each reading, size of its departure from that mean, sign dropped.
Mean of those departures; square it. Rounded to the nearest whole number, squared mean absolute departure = 118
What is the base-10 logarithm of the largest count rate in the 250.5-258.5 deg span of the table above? 1.97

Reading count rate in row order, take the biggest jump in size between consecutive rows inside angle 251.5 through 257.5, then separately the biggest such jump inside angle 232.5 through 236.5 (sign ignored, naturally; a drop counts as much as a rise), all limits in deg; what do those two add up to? 18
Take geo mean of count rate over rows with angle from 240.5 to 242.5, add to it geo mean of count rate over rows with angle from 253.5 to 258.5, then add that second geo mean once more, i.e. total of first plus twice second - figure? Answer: 247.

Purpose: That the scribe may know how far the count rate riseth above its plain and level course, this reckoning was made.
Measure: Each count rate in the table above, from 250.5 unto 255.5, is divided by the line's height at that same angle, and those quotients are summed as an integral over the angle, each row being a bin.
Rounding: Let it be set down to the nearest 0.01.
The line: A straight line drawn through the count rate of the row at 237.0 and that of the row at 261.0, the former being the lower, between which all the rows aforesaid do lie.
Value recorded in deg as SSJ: 3.70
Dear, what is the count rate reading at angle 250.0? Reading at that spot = 94.77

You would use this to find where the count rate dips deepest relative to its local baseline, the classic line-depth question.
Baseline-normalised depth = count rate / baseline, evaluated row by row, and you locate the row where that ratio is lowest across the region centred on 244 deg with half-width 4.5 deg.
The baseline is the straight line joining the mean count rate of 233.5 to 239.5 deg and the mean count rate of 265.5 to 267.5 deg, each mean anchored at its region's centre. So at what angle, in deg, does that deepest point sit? 244.0 deg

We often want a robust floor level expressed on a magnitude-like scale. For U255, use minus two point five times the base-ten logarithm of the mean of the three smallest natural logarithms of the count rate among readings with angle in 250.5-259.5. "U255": -1.59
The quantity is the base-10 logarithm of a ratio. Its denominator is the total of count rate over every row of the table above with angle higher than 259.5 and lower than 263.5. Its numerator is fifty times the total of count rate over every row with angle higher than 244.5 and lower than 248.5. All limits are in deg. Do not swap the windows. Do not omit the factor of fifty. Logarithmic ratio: 1.65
